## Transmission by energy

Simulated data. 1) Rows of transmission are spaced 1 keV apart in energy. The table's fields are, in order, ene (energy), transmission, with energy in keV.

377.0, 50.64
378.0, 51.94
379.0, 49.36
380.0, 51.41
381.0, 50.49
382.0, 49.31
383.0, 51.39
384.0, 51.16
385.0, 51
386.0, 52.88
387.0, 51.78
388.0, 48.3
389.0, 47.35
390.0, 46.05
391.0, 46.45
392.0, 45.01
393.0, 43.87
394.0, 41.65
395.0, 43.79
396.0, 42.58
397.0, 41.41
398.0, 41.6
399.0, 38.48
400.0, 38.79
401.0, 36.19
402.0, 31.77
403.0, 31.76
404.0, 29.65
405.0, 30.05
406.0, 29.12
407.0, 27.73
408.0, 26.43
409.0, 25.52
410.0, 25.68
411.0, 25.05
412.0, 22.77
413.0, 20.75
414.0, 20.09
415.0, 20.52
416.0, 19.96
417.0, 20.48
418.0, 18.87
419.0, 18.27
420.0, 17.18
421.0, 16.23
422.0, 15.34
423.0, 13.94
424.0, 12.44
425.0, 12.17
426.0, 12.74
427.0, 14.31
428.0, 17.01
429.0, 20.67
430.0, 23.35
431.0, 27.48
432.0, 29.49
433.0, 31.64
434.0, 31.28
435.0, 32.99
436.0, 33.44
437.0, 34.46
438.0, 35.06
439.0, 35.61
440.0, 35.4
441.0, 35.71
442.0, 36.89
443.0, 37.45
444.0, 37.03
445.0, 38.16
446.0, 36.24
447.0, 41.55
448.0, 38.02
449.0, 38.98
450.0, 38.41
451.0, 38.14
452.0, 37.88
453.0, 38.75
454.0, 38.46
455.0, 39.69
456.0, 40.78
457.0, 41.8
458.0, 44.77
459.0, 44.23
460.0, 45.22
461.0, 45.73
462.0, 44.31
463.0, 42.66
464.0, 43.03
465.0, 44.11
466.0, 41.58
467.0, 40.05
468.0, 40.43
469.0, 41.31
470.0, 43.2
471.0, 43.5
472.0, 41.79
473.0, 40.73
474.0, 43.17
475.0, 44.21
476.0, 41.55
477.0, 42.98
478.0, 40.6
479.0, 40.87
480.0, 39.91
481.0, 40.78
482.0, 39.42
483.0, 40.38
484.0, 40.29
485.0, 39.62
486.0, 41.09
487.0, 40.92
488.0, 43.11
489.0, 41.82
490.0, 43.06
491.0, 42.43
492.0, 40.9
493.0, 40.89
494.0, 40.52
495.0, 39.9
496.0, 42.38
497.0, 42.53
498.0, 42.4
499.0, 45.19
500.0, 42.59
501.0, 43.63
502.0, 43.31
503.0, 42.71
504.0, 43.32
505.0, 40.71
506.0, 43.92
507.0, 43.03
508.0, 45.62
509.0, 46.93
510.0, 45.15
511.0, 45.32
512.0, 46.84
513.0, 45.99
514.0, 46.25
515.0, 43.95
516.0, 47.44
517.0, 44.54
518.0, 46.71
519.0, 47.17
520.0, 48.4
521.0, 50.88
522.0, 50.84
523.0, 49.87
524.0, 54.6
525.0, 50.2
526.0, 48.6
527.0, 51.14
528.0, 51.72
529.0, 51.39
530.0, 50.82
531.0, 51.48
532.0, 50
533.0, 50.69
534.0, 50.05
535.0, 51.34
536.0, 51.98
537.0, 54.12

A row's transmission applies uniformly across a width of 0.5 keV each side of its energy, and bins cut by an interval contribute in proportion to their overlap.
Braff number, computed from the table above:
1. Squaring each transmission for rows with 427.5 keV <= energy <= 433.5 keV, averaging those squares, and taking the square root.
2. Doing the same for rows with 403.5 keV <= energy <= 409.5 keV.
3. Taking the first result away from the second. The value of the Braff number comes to 2.7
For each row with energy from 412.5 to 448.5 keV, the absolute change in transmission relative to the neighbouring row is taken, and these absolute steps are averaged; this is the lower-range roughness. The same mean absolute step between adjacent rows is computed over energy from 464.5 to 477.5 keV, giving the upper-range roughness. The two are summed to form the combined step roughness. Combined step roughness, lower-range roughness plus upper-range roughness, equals 2.89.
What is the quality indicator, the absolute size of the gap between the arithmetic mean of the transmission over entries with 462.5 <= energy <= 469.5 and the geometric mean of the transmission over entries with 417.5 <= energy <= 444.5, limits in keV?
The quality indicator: 18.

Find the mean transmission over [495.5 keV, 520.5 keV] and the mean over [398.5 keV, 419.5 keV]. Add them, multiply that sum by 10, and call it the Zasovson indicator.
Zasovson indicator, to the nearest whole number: 712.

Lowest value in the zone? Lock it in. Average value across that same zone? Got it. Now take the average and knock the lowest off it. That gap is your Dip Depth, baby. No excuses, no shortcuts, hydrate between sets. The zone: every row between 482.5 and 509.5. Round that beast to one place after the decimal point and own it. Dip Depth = 2.7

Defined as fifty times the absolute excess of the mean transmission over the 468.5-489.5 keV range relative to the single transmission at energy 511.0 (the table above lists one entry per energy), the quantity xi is 192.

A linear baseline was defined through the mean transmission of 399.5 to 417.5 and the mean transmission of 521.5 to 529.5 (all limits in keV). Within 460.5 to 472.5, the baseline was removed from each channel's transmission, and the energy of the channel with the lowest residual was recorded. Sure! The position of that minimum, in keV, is 467.0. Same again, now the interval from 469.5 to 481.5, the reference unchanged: 480.0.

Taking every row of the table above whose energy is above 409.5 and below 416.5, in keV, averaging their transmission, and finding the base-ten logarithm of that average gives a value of 1.34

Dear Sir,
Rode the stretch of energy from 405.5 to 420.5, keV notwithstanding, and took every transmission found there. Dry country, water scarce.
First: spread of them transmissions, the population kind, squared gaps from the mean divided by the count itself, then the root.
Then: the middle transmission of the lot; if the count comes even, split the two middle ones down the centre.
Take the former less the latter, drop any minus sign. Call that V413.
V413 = 17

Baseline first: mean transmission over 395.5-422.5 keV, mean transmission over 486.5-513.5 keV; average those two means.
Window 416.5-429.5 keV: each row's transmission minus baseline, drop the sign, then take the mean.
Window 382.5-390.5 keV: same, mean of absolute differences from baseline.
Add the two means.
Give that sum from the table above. 34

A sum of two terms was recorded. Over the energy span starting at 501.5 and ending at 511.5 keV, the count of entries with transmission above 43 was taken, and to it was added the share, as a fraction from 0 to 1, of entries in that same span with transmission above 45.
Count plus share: 8.4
